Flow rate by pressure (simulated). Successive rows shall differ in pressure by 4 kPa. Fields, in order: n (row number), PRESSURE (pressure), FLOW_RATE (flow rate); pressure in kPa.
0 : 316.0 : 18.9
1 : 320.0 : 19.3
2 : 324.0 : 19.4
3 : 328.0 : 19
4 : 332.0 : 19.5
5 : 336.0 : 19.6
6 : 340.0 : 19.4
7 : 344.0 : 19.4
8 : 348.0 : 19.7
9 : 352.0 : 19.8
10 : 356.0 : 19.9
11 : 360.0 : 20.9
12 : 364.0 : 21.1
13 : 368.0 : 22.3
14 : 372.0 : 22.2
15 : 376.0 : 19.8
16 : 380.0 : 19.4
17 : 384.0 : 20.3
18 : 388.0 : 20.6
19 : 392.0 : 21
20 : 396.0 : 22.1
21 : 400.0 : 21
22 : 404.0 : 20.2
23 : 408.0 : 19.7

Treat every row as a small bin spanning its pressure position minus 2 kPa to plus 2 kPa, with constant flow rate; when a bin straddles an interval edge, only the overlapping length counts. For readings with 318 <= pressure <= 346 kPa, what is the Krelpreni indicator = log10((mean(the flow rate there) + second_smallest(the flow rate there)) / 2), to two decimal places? 1.29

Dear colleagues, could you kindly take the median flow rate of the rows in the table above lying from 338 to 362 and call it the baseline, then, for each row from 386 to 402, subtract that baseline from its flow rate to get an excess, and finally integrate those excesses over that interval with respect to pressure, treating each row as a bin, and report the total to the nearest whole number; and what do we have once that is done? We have 23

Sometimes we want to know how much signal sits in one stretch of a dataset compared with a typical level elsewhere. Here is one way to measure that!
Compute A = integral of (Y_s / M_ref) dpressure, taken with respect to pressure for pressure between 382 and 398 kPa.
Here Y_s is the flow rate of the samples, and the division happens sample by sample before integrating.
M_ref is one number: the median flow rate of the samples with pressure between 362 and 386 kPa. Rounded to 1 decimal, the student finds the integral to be 16.2 kPa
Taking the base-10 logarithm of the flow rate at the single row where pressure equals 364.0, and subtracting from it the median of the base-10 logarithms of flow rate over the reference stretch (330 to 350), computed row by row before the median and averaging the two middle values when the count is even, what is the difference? 0.034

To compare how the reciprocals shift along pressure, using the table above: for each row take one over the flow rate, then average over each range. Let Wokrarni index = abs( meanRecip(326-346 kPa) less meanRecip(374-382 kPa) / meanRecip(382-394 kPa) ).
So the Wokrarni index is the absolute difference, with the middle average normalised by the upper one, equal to 1.00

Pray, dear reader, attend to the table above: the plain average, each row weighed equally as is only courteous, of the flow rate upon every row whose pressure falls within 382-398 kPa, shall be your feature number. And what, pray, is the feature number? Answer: 21.0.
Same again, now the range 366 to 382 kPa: 20.9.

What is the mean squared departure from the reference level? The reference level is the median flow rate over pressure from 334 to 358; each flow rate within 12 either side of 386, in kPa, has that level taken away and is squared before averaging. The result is 1.5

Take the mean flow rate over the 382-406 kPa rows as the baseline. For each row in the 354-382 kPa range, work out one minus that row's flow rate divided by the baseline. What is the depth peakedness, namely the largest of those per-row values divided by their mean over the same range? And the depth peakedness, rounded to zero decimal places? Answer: 22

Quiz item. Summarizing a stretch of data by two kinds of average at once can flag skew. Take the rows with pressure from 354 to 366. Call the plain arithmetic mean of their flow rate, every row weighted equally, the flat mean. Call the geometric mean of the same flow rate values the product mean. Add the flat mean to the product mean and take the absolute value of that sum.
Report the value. 41.3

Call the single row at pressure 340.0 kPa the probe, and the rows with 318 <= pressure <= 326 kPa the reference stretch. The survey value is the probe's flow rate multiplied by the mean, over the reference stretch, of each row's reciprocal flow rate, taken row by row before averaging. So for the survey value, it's 1.00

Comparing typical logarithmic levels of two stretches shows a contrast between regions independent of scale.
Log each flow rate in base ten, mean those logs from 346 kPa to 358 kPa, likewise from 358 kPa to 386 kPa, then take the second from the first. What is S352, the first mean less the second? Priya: -0.022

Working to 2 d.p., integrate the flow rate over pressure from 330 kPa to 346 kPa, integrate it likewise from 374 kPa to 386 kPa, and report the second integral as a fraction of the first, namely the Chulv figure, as 0.76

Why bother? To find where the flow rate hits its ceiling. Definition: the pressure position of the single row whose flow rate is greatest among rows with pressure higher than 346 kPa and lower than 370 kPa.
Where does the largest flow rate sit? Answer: 368.0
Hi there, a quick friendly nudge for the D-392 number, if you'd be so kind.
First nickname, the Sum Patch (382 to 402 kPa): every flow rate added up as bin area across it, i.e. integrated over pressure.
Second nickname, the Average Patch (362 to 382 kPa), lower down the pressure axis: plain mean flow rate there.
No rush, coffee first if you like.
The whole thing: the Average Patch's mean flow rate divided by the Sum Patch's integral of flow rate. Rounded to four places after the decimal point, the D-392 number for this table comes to 0.0499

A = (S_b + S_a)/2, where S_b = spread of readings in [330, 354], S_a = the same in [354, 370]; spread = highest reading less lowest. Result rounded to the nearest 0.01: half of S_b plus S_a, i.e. 1.40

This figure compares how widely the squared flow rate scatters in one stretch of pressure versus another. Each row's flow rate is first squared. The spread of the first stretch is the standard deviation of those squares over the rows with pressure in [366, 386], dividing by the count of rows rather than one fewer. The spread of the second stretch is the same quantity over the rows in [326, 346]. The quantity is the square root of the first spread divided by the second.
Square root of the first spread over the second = 2.5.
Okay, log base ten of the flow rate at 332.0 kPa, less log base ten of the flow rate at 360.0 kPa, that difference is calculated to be -0.03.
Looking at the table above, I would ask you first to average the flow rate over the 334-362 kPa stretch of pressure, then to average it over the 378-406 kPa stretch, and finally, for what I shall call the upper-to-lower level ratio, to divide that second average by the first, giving 1.04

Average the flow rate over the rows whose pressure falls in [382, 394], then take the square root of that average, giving 4.54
